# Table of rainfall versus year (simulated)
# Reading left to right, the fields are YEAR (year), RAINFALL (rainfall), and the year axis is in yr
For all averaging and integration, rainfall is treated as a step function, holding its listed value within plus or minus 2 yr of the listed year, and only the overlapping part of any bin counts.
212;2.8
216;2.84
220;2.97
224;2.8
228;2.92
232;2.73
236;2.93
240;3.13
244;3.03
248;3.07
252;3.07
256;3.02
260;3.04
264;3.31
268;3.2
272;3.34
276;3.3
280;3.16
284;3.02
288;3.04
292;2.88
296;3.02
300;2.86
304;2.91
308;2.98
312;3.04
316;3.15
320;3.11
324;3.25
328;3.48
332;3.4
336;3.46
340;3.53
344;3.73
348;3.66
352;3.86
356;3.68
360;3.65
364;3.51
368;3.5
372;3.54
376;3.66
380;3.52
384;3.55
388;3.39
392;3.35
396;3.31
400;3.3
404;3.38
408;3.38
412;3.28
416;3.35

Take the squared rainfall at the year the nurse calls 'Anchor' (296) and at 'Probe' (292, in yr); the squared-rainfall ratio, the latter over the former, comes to 0.91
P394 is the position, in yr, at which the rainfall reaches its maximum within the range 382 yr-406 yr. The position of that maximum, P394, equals 384 yr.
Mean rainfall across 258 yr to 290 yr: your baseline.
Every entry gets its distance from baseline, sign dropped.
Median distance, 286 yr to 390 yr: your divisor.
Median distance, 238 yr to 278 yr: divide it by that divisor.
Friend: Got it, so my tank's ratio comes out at 0.42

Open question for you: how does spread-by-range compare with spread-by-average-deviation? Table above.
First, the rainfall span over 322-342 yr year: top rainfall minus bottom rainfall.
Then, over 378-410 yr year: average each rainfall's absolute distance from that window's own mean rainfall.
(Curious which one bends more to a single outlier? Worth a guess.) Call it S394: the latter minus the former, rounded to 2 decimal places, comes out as -0.21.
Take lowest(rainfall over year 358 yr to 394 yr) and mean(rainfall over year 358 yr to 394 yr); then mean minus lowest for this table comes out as 0.17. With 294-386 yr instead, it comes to 0.53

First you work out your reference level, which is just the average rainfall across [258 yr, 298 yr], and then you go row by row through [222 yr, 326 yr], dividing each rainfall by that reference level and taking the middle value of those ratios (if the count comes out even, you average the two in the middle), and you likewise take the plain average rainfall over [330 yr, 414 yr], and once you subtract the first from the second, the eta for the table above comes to 2.54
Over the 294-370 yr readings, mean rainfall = 3.4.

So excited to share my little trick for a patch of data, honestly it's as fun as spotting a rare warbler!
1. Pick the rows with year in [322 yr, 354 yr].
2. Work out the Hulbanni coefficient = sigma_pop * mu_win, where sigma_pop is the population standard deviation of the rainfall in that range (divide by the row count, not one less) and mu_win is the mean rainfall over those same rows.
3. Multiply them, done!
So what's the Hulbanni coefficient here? 0.65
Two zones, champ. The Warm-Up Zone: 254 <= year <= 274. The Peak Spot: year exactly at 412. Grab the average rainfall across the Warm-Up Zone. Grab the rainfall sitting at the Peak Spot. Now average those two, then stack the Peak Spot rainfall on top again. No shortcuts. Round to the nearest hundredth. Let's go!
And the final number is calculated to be 6.51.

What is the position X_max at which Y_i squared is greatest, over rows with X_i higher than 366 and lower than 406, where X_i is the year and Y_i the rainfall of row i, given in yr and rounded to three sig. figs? 376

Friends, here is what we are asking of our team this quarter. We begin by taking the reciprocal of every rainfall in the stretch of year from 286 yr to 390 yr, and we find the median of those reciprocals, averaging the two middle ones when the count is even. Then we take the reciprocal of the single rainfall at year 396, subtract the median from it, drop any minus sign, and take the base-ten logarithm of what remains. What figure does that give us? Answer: -1.9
